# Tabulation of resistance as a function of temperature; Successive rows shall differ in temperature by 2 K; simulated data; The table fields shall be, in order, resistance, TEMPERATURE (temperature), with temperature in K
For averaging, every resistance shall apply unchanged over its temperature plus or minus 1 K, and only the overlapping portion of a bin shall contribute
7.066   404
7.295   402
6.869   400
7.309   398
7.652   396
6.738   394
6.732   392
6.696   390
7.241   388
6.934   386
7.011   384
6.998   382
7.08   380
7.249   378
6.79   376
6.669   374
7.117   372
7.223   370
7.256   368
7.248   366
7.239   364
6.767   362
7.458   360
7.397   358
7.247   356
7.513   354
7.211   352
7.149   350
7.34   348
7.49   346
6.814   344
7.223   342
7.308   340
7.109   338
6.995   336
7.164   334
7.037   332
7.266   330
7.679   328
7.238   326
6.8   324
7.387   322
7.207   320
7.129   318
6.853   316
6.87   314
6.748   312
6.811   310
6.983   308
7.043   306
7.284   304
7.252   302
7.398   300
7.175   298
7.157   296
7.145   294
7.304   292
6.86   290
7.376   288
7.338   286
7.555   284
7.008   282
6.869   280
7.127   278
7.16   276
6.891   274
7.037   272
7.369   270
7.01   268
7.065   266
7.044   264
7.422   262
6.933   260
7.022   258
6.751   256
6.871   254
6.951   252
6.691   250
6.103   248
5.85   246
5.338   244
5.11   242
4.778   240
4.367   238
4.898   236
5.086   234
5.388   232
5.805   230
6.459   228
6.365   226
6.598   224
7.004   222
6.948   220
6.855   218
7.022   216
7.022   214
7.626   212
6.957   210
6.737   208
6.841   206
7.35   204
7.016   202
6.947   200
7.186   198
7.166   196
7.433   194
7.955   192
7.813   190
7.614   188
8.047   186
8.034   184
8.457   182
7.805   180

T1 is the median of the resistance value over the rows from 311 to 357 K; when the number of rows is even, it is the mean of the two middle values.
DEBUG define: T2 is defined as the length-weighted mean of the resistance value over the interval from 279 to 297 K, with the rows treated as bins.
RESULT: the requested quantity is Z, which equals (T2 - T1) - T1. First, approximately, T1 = 7.21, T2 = 7.18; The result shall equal -7.2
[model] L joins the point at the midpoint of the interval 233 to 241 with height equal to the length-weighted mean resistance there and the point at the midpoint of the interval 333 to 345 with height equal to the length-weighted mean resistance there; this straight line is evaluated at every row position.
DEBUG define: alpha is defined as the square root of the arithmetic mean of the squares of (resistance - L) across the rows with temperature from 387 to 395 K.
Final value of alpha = 1.5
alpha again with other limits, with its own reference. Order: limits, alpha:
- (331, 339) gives 0.1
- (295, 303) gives 1.1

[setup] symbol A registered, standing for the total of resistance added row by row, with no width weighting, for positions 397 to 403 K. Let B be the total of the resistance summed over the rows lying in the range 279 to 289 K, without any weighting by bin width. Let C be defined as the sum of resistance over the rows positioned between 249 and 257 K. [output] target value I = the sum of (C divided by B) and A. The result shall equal 22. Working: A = 21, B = 36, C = 27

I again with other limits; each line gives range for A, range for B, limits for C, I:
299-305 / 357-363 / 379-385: 23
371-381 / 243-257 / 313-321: 36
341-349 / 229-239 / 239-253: 30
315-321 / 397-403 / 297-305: 23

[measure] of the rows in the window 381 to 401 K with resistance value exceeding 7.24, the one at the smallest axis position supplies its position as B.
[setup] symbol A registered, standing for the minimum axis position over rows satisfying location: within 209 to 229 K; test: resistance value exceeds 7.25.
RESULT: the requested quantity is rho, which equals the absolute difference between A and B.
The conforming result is 176 K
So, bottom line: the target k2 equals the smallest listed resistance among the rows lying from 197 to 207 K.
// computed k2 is 6.841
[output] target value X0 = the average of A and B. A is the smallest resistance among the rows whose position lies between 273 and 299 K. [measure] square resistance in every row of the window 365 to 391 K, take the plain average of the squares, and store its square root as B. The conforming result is 7.0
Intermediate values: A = 6.86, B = 7.0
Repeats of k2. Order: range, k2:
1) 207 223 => 6.737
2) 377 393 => 6.696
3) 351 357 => 7.211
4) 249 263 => 6.691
